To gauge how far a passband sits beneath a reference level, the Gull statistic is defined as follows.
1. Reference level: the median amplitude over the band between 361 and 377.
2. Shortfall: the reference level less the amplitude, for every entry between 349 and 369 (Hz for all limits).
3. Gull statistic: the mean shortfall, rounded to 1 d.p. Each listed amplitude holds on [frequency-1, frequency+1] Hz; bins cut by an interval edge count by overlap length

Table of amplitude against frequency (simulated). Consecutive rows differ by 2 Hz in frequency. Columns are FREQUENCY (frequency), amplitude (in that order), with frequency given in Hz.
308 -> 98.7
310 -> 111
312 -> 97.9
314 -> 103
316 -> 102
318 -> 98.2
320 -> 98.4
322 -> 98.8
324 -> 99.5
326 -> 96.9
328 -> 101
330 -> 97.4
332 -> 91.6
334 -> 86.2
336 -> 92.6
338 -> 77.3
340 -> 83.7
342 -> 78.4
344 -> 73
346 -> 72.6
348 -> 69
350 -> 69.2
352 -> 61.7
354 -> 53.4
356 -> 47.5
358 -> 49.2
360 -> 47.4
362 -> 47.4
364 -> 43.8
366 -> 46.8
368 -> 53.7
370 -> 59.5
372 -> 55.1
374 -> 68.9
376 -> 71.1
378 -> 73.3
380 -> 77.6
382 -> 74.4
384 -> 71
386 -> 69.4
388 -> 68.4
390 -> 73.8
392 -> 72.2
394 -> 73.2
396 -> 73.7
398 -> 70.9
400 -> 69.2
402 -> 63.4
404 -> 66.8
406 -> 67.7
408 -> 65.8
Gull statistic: 2.4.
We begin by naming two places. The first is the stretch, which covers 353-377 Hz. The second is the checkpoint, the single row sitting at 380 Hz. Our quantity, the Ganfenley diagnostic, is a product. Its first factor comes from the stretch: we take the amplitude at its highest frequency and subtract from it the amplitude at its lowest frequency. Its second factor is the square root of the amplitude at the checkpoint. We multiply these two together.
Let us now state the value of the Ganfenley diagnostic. 156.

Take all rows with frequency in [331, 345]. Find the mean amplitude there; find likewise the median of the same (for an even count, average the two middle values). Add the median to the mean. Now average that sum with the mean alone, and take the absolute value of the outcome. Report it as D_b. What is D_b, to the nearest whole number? 125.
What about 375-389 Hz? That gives 108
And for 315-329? 149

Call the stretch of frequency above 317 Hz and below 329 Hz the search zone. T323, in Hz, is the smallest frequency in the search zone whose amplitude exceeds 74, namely 318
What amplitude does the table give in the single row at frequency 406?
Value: 67.7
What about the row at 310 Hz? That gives 111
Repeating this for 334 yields 86.2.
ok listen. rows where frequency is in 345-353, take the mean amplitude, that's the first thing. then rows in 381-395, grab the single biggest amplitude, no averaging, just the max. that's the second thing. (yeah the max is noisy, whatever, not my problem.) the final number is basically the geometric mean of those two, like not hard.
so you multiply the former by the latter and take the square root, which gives 71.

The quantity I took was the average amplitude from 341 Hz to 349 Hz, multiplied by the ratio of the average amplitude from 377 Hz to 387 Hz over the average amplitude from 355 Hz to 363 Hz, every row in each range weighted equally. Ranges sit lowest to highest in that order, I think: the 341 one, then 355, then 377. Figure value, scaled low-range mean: 112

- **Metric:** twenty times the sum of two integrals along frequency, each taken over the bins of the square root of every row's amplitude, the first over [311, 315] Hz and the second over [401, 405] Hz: 1447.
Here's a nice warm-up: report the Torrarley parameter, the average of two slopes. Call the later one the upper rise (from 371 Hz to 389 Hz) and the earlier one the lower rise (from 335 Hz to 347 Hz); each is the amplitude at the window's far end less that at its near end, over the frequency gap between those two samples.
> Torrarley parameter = -0.58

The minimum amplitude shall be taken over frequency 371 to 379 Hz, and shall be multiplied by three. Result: 165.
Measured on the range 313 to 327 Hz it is 291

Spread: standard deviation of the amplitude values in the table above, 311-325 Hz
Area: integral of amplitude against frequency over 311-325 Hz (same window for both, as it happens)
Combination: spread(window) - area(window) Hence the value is -1394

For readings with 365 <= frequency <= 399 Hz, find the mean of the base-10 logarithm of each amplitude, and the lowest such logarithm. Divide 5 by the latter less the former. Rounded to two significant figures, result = -32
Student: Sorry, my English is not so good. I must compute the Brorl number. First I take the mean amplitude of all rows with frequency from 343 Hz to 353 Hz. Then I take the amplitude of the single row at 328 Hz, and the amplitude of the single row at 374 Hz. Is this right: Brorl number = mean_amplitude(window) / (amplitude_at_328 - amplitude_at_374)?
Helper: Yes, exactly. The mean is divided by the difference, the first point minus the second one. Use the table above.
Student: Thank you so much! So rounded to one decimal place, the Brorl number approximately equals 2.2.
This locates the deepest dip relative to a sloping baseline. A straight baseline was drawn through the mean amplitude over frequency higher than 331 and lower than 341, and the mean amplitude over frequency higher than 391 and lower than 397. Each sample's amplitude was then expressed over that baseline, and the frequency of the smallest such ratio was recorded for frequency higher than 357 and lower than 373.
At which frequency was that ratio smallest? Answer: 364 Hz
